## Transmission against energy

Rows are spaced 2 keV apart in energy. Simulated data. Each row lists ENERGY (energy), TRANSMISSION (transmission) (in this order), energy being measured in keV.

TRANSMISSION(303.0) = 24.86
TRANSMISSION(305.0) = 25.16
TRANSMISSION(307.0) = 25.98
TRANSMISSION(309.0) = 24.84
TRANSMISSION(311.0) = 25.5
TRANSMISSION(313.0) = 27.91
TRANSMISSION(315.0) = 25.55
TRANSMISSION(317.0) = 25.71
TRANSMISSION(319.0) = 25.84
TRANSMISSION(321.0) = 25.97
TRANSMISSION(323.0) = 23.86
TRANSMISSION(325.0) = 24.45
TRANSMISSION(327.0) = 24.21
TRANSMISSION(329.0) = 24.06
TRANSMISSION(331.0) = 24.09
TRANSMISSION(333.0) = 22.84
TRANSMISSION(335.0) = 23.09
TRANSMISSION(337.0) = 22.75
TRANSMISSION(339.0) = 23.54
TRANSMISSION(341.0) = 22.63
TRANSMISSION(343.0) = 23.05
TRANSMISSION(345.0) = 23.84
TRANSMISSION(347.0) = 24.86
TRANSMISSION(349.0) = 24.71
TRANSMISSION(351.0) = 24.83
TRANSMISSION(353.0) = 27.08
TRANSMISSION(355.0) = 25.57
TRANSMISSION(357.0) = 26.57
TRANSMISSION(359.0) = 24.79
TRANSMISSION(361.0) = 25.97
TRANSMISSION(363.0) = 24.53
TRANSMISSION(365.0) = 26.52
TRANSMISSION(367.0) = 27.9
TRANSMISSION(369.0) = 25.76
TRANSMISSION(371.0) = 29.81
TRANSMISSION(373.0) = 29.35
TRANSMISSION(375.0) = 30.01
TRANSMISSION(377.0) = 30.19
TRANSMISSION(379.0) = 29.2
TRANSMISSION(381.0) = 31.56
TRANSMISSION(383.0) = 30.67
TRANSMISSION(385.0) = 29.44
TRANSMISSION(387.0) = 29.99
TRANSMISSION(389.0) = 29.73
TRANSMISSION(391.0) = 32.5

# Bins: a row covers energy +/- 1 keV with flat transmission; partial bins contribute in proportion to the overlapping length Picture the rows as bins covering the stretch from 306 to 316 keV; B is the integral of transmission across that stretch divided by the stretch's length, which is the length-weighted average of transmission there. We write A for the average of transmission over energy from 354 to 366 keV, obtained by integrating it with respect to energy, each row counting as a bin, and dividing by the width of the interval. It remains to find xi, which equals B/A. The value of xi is 1.012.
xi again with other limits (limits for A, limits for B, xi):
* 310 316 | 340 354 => 0.928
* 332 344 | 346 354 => 1.104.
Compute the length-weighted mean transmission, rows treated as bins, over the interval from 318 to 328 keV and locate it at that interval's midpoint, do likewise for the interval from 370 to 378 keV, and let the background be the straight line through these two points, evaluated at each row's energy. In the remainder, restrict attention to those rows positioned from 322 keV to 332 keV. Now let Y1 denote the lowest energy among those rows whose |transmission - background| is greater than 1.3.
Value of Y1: 329.0 keV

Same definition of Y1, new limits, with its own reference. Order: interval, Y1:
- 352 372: 355.0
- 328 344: 329.0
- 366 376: 369.0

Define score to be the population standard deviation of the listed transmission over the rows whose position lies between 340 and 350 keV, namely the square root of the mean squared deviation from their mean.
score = 0.88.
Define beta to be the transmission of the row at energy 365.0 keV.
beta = 26.52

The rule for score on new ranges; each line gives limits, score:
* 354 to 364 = 0.75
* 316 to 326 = 0.85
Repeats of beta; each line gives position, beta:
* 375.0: 30.01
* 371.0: 29.81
